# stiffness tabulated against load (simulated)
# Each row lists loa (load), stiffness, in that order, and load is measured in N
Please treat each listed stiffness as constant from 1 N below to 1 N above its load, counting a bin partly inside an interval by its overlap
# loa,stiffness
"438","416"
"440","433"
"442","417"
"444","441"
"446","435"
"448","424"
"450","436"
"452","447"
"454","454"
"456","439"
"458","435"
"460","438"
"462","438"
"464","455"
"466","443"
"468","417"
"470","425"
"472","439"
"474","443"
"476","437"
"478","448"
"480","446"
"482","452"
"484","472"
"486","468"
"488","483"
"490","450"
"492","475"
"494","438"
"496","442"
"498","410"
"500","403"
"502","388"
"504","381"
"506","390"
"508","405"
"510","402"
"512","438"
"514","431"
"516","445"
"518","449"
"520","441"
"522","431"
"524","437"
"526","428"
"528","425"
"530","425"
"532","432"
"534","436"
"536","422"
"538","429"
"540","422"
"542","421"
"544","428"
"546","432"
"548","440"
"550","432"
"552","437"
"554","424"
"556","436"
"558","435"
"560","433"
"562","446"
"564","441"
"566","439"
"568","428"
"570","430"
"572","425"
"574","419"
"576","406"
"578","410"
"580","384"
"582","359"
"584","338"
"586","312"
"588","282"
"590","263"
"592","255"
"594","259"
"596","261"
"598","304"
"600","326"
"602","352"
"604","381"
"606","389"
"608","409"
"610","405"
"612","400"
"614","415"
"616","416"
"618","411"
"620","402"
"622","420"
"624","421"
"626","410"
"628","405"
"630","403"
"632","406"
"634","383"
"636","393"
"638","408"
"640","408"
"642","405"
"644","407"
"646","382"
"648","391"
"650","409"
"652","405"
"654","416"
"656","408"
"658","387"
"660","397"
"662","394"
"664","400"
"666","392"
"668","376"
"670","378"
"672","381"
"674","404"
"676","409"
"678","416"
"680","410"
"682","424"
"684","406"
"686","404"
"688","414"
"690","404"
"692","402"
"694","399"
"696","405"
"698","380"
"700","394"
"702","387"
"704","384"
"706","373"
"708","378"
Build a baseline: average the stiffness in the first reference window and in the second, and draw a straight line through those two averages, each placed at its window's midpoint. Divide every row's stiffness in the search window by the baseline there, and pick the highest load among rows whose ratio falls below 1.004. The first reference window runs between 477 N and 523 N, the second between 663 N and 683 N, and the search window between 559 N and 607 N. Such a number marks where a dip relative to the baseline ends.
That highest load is 606 N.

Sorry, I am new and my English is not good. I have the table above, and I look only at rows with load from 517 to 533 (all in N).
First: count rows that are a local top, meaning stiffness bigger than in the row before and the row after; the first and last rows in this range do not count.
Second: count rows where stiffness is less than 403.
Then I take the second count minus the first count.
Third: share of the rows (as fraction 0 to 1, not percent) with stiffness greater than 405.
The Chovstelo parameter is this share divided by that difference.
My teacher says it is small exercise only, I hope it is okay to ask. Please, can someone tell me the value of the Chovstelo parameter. -1.00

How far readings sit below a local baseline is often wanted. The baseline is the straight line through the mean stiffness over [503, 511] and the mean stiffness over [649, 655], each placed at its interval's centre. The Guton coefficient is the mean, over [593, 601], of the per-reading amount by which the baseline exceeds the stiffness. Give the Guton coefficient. 117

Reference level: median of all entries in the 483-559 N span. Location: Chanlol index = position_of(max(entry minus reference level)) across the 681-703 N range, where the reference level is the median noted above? 682 N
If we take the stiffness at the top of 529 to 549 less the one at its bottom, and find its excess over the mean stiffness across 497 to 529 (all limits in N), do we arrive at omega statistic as -404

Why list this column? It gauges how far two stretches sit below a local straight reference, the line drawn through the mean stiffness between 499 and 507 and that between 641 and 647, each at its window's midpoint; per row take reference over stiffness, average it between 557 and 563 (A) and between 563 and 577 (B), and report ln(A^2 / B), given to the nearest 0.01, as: -0.13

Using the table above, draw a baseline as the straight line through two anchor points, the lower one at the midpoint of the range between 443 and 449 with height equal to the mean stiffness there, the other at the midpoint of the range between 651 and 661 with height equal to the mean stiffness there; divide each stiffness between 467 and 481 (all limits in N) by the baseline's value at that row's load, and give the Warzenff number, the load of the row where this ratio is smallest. 468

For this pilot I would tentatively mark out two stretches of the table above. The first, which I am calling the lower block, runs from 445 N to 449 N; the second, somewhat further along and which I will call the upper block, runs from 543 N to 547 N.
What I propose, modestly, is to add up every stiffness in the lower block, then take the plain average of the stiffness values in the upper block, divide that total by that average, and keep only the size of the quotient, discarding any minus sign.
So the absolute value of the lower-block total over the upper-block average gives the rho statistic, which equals 2.0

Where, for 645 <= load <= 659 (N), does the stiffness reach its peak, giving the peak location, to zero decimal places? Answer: 654 N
